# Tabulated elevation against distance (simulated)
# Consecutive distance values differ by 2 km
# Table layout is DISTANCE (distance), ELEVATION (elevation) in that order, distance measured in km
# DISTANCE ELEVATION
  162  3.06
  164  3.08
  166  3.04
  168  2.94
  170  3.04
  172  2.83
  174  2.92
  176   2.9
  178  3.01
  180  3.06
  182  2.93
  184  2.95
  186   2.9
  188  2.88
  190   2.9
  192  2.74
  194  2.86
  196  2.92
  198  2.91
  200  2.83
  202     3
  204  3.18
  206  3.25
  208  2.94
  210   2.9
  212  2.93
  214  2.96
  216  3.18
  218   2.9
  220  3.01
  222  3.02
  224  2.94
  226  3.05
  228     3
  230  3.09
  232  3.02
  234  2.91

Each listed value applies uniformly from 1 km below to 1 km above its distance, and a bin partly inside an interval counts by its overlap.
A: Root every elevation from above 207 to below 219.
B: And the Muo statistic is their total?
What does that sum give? 10.3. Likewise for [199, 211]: 10.4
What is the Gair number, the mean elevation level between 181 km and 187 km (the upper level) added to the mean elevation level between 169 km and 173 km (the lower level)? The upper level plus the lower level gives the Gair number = 5.86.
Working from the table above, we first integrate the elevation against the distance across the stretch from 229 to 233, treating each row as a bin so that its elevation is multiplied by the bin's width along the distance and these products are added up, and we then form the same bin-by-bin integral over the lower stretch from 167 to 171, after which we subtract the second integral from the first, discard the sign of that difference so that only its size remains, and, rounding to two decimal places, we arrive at 0.26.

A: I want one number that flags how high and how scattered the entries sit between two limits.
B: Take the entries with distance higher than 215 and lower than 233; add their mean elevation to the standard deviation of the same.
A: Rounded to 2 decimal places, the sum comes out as 3.10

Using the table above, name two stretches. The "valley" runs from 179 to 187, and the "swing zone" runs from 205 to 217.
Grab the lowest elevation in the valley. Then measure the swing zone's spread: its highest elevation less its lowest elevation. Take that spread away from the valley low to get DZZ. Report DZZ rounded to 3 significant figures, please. 2.55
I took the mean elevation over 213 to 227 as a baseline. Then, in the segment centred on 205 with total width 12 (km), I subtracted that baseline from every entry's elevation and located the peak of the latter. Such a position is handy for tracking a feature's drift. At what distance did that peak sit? 206 km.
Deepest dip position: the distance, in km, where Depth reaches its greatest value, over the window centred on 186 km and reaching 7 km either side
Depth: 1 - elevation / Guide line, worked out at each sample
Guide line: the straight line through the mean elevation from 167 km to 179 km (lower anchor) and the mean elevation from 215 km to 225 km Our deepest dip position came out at 192 km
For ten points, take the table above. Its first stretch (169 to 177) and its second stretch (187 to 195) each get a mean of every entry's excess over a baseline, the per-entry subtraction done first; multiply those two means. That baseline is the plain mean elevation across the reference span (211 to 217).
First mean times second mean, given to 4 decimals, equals 0.0180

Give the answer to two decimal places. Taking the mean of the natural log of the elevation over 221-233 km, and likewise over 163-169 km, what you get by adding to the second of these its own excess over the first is 1.10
